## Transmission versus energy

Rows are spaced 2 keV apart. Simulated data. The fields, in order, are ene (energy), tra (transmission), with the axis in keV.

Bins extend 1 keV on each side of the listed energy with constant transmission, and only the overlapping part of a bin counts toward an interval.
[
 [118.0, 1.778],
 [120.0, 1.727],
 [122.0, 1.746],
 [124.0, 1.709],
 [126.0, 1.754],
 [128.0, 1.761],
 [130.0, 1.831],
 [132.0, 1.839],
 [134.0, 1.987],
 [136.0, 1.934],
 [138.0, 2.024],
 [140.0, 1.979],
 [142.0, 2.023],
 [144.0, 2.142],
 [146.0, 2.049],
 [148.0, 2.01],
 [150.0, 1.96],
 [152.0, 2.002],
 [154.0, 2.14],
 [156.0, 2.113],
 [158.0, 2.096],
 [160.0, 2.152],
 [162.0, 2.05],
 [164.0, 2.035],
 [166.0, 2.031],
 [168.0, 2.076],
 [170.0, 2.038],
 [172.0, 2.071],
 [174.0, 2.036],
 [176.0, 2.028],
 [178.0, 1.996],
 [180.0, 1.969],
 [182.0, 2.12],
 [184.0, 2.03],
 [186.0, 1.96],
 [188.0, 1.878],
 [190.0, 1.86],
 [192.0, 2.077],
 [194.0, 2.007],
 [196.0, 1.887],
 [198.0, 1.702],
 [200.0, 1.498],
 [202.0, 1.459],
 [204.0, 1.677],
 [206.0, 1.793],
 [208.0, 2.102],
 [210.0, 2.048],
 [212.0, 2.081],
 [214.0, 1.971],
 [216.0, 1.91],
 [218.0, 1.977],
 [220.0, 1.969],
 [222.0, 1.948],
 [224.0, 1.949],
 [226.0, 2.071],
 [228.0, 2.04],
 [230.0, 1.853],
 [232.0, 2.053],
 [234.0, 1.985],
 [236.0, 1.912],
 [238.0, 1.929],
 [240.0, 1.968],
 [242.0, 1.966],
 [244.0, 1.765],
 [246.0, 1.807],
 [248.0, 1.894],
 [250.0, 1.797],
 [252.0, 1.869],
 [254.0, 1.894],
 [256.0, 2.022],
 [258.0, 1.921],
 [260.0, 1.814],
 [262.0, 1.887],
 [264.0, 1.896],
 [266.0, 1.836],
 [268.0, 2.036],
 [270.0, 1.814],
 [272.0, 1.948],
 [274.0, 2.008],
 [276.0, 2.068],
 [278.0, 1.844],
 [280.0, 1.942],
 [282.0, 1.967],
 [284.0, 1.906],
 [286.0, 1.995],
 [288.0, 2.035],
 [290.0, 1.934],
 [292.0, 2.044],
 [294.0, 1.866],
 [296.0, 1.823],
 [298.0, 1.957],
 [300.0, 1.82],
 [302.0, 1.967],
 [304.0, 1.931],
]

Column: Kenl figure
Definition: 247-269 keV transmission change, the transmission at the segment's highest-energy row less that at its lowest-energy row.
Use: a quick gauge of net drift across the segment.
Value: 0.14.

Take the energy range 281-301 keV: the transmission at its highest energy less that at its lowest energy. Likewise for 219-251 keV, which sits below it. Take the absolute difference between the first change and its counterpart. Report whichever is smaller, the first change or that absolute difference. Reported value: -0.15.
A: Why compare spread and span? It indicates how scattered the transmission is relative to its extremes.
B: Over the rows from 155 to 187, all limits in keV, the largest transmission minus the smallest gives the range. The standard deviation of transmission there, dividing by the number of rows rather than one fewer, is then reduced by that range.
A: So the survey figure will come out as -0.14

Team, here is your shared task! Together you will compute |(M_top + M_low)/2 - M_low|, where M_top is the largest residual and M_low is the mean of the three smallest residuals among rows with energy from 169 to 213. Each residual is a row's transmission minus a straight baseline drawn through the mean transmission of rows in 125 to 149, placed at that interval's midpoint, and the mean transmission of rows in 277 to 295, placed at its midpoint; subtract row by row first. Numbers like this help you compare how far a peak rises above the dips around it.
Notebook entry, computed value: 0.288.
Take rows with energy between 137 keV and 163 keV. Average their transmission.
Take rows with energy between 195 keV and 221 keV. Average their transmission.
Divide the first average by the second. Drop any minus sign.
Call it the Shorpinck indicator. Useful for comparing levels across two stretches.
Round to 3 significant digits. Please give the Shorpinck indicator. 1.11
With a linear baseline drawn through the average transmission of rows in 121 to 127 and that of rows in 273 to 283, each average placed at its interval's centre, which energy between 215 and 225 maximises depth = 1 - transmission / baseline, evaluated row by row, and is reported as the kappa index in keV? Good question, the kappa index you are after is 216.0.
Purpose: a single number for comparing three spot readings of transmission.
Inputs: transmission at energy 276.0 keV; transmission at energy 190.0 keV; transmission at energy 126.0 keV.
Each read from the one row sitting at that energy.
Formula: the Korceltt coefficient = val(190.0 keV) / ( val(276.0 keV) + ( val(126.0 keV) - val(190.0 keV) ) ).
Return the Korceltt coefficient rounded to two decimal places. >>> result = 0.95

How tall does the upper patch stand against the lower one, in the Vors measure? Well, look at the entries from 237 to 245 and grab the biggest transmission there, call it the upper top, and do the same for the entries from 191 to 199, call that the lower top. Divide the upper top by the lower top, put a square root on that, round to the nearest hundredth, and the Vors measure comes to 0.97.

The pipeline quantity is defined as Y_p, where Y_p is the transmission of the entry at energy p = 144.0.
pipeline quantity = 2.142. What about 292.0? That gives 2.044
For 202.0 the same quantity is 1.459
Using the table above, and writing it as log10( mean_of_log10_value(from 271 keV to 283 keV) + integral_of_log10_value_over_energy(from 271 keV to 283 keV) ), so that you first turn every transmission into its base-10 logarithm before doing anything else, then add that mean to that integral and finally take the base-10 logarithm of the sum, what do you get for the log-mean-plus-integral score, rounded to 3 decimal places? 0.580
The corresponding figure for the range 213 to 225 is 0.578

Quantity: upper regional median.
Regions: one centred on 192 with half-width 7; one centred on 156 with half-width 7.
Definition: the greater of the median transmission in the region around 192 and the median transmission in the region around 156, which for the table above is 2.10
